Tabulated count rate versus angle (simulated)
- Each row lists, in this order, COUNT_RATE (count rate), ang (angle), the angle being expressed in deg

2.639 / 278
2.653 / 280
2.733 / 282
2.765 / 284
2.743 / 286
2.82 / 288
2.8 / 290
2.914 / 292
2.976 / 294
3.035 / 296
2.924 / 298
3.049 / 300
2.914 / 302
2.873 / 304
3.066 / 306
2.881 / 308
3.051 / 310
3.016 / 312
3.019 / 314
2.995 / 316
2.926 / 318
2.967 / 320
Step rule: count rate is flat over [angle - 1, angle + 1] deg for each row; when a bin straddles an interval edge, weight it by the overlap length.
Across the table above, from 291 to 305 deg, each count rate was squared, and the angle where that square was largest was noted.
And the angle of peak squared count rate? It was 300 deg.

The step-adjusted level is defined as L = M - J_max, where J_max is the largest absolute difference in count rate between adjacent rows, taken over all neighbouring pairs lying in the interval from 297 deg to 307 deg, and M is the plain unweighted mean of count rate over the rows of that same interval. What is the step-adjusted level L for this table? 2.77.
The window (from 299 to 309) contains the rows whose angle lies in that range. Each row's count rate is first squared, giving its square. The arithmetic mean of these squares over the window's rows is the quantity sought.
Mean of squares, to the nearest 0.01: 8.75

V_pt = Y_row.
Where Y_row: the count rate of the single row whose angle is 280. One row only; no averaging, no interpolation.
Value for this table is 2.653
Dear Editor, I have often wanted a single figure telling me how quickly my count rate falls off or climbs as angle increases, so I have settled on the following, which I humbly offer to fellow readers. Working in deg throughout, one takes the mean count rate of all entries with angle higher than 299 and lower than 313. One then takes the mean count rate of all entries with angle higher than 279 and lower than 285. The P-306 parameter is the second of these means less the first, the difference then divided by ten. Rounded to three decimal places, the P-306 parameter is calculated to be -0.026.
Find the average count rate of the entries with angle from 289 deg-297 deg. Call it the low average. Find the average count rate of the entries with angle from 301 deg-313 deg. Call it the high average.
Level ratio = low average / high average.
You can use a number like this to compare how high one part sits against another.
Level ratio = 0.988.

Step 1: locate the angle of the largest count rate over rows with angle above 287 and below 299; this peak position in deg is 296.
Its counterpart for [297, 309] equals 306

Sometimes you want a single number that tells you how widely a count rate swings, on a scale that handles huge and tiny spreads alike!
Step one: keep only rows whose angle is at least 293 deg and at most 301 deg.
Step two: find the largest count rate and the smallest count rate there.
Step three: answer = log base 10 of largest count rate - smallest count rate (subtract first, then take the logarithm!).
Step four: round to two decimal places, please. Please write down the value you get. -0.90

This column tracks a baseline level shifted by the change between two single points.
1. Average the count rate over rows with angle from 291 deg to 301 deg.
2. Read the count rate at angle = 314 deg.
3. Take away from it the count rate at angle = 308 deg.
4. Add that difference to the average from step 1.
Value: 3.12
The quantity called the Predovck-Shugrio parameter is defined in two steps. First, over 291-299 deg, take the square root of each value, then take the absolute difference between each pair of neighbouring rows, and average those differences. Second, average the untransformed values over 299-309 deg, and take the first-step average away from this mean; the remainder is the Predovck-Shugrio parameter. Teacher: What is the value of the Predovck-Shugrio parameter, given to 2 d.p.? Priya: 2.93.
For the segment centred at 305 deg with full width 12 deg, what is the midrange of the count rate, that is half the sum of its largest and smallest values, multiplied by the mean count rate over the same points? 8.83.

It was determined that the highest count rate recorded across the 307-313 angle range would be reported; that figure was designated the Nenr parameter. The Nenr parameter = 3.051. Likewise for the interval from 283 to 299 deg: 3.035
